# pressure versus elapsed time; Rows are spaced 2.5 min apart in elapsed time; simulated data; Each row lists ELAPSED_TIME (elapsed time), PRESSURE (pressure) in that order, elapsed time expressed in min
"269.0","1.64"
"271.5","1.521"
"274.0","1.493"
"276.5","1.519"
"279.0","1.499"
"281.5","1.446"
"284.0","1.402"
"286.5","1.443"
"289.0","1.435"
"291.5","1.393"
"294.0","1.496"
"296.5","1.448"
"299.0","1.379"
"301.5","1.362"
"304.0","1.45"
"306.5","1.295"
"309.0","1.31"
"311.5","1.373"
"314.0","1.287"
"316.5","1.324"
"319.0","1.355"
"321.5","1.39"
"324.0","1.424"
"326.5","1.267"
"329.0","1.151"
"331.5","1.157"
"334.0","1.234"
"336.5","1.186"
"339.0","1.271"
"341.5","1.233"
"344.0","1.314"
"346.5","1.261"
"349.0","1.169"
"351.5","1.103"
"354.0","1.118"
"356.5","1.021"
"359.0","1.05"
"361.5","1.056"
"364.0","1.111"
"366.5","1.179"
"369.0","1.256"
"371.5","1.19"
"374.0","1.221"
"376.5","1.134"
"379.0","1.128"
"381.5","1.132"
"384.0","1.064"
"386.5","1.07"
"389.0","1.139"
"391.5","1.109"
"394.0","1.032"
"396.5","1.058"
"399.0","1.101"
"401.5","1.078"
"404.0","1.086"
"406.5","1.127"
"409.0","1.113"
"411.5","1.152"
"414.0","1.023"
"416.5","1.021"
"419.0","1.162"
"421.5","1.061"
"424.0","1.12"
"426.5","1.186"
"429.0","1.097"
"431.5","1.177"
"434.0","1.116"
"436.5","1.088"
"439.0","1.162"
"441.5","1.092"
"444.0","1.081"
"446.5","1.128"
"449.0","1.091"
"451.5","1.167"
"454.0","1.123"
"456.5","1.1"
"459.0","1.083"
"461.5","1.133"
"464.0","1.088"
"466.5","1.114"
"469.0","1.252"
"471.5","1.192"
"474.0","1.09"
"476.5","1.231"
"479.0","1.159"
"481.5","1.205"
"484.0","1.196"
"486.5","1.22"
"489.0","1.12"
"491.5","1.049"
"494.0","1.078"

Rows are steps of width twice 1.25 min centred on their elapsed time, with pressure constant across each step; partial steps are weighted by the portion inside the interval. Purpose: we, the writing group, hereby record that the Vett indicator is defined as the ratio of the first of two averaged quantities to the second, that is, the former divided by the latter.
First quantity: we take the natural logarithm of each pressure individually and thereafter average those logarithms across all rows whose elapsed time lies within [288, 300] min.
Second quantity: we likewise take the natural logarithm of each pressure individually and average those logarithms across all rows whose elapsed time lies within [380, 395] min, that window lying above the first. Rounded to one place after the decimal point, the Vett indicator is 4.1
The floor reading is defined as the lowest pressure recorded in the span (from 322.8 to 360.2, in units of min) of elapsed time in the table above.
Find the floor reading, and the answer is 1.021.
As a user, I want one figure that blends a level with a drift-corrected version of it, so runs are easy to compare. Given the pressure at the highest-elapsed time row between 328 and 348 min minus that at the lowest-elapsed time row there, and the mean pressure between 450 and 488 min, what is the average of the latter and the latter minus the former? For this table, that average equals 1.10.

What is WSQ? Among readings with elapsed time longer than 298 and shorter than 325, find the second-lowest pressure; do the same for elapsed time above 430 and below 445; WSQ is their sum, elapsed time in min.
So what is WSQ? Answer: 2.38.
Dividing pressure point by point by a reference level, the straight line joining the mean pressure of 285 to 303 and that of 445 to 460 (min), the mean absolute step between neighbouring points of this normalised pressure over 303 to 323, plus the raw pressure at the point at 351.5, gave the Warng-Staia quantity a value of 1.15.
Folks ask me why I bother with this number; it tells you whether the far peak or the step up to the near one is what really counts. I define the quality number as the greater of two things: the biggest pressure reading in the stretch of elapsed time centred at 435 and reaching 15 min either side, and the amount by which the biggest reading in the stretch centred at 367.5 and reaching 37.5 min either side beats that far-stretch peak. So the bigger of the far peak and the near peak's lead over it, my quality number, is 1.186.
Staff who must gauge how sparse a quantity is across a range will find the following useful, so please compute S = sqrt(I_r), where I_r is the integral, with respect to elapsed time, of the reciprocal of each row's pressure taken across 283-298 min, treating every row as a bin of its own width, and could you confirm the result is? 3.23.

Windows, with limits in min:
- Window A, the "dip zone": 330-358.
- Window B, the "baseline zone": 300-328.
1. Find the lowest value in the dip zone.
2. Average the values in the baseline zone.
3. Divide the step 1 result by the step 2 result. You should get 0.76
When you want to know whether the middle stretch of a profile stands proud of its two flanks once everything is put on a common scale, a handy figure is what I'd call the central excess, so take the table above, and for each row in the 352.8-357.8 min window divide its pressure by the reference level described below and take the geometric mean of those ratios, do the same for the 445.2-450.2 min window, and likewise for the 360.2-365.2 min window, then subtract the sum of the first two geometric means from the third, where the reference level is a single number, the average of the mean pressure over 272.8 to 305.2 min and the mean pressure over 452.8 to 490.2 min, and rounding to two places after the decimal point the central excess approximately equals -0.84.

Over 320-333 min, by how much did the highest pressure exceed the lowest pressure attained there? 0.27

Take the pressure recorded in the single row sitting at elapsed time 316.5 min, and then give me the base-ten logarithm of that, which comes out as 0.12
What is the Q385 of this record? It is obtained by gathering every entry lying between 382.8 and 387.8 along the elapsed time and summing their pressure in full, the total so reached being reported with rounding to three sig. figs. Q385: 2.13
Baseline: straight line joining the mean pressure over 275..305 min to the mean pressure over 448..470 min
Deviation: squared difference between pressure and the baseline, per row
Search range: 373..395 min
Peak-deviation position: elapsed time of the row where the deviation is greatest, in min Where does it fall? 394.0 min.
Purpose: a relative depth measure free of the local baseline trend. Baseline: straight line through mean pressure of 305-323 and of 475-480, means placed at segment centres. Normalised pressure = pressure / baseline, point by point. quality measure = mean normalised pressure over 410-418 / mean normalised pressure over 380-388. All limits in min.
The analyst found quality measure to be 1.00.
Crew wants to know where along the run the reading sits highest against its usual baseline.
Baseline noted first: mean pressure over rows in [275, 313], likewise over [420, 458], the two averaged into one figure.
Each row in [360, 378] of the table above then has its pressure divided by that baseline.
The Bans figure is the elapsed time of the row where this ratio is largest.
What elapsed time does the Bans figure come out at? 369.0 min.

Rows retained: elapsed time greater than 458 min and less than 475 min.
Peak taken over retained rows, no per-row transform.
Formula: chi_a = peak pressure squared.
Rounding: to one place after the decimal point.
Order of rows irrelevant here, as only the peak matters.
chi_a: 1.6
